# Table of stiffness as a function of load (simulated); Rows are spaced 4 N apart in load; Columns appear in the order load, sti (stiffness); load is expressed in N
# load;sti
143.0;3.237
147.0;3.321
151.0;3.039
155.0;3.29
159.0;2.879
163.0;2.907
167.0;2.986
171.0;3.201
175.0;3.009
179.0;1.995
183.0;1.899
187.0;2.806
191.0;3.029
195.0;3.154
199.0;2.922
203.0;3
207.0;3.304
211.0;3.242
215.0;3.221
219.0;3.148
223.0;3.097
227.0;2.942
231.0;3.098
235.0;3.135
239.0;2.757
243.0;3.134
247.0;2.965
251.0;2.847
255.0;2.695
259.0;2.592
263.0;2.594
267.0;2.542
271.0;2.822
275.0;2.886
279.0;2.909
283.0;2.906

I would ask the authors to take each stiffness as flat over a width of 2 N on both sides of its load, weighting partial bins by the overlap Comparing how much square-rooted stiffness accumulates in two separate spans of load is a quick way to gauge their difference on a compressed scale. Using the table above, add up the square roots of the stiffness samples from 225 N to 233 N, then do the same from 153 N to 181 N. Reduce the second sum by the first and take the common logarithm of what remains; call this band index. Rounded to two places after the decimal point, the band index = 0.92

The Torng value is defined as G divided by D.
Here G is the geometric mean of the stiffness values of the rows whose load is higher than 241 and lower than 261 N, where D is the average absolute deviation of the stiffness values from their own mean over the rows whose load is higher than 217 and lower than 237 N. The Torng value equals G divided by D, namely 50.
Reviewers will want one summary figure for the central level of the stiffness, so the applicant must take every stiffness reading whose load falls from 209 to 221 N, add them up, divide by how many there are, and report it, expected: 3.20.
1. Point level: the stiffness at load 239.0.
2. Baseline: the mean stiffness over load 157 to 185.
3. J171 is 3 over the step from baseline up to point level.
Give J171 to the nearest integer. 50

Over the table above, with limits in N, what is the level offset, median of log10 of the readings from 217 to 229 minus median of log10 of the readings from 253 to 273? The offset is 0.077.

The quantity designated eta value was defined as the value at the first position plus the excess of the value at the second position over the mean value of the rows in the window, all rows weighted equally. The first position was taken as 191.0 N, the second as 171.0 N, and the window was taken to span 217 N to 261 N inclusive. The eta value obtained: 3.3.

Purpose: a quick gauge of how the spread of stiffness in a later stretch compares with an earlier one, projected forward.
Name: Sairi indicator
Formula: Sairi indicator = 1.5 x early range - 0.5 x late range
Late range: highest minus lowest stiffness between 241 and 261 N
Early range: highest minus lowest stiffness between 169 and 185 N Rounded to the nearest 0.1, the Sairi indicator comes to 1.7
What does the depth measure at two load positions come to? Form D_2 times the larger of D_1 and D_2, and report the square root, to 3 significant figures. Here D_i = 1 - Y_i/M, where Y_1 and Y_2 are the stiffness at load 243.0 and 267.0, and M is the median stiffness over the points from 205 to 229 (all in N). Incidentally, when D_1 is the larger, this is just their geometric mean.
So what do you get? 0.202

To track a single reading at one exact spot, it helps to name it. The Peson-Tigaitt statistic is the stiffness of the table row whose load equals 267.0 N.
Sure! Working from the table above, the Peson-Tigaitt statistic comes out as 2.542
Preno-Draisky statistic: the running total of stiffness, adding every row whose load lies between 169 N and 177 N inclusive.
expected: 6.2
